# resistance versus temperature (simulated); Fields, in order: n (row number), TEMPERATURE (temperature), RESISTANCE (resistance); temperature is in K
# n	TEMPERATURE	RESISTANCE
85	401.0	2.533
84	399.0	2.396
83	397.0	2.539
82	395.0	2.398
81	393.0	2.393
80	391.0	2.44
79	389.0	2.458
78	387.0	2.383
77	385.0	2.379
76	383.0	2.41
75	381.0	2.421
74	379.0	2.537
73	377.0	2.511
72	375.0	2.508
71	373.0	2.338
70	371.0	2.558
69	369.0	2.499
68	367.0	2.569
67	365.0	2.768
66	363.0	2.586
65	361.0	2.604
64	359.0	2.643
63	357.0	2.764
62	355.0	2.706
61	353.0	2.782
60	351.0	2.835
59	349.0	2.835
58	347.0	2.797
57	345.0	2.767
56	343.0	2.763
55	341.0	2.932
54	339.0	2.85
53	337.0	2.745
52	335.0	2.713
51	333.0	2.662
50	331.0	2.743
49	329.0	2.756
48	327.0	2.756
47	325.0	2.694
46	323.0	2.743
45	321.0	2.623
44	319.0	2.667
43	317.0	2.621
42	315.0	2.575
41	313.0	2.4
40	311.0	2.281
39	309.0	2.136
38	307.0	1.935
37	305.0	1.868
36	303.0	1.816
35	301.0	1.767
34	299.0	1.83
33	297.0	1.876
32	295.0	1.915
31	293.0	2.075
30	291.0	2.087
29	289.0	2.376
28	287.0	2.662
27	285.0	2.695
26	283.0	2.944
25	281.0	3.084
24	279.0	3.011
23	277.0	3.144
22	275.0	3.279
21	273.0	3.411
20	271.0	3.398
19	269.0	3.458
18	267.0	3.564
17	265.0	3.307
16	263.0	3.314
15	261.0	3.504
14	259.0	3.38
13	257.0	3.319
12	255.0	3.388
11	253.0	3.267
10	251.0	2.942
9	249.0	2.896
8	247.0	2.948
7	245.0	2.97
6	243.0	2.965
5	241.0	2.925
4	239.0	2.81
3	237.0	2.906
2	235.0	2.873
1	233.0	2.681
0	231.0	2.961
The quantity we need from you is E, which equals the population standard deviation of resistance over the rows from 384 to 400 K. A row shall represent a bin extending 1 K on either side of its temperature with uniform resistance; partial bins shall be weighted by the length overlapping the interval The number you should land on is 0.05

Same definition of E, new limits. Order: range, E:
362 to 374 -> 0.13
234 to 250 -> 0.05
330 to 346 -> 0.08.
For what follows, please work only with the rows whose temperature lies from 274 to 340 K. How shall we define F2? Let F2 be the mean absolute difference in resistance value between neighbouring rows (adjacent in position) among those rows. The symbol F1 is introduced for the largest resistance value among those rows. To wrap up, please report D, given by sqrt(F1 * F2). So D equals 0.56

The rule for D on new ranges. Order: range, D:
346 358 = 0.36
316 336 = 0.38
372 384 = 0.41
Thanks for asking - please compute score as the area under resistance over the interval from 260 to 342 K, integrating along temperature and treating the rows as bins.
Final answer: 218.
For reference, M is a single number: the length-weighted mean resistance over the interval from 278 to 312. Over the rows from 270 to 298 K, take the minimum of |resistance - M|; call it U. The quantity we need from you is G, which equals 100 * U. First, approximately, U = 0.12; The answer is 12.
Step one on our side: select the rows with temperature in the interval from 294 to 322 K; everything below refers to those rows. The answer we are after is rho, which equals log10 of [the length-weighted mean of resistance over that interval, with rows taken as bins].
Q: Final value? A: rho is 0.335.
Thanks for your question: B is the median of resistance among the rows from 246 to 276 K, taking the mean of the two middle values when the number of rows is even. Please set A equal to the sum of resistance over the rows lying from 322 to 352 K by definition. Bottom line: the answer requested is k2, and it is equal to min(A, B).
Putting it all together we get 3.3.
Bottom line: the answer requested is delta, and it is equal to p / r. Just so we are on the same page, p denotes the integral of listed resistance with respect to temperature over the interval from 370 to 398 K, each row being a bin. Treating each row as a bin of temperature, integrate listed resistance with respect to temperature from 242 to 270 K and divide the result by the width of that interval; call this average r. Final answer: 21.2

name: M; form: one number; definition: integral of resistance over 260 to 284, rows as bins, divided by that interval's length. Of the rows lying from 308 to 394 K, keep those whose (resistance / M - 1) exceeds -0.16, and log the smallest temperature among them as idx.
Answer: 339.0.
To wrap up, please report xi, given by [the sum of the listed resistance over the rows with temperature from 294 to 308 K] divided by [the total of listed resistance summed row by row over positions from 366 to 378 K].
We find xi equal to 0.9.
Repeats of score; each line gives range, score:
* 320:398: 205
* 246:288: 134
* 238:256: 54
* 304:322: 42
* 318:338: 54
